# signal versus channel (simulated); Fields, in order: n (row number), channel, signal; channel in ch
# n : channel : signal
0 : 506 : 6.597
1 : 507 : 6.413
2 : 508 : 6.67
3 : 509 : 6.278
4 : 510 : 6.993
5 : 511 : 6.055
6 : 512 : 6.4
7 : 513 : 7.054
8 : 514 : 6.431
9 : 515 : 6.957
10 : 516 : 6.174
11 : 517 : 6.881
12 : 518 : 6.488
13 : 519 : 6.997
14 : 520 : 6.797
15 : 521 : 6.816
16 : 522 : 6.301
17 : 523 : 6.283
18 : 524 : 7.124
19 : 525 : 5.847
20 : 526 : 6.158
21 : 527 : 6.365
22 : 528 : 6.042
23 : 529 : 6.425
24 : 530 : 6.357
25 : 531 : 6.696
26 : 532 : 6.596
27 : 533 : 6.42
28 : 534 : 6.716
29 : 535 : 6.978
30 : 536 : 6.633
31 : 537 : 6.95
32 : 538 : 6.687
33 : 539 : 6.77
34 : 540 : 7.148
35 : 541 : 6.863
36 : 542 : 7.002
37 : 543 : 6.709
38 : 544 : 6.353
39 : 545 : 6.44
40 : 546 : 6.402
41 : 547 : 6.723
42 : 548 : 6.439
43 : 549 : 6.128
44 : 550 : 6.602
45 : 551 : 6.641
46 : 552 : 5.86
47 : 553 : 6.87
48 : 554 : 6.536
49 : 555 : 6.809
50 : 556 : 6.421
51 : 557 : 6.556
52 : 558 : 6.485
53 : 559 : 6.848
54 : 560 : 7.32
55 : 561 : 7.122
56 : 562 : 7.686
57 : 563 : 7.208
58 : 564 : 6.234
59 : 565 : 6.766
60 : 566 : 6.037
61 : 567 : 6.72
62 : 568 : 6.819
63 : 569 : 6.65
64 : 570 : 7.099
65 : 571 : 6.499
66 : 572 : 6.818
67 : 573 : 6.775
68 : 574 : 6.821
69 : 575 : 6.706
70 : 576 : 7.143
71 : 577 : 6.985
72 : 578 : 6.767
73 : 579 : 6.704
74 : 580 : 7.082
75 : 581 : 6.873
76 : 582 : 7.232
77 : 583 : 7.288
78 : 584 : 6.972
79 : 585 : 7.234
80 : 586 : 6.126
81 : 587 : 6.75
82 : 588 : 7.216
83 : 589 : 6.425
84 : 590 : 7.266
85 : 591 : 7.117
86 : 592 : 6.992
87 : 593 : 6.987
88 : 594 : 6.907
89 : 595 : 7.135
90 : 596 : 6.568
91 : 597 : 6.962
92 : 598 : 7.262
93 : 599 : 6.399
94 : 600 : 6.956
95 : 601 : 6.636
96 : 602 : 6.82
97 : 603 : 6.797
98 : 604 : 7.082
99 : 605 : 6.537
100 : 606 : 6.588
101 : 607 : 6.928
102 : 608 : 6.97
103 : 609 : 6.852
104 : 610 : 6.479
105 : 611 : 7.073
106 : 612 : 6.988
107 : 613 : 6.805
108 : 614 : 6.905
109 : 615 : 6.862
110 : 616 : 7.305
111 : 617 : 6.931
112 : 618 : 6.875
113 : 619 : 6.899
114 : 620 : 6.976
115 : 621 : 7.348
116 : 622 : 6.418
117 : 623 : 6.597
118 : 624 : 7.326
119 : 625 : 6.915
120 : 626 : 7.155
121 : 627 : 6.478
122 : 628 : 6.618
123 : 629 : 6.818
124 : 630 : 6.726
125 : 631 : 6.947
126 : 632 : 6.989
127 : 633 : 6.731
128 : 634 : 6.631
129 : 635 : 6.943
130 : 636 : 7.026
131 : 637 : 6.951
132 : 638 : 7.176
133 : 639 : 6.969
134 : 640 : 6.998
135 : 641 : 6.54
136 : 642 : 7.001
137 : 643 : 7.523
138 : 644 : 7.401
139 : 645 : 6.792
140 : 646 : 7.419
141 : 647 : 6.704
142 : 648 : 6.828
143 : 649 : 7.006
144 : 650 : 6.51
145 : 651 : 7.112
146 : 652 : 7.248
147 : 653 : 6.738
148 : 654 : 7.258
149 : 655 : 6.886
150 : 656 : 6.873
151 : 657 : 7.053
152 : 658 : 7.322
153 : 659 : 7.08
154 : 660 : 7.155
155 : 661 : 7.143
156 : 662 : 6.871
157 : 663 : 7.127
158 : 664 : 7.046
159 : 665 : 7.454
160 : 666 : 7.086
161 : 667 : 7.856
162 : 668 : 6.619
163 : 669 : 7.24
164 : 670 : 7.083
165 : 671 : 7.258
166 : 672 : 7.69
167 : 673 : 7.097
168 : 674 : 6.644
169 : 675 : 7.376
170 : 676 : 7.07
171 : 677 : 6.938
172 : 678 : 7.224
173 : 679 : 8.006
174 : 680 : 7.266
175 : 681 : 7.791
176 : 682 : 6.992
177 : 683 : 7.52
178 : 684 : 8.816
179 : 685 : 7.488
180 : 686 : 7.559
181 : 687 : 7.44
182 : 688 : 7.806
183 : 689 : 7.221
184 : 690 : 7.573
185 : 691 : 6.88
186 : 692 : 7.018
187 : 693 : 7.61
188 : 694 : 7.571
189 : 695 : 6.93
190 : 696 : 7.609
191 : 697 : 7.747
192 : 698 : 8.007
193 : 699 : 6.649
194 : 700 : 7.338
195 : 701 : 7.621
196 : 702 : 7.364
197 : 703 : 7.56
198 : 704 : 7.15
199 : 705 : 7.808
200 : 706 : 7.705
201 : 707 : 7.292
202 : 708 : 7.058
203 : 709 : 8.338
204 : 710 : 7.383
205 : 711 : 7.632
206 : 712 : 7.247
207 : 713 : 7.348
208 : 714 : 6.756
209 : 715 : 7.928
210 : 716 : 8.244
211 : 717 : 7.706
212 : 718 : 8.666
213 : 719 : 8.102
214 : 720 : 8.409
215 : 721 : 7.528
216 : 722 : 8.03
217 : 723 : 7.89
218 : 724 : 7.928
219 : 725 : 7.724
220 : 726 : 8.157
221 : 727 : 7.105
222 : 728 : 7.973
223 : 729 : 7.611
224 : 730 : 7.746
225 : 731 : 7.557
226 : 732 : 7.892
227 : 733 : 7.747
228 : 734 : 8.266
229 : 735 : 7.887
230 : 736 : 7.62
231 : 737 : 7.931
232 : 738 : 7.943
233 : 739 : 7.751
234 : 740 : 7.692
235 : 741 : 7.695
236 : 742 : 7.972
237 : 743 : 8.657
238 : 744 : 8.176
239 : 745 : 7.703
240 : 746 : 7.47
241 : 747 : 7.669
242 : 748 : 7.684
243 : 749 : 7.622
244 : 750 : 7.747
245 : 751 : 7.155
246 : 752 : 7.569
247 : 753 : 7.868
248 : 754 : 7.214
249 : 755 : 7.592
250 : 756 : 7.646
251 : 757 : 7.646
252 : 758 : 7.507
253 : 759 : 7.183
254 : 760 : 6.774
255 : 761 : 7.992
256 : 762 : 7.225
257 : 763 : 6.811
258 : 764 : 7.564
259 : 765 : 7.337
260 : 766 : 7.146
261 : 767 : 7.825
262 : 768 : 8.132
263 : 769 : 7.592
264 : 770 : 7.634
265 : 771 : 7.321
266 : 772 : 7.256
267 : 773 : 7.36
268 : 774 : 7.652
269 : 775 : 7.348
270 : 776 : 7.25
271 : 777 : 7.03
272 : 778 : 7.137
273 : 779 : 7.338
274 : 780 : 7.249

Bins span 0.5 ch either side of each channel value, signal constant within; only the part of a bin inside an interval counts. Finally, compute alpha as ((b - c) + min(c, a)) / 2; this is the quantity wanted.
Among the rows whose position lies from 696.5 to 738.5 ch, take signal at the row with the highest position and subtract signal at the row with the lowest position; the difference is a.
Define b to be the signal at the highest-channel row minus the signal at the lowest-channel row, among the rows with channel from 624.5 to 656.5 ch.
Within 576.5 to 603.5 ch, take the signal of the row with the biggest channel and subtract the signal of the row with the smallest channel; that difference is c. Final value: -0.02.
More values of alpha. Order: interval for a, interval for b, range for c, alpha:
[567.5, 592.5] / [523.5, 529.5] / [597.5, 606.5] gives -0.35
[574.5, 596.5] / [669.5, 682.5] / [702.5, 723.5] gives -0.28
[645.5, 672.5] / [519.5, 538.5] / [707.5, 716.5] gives -0.51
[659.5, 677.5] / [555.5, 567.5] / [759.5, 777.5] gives -0.09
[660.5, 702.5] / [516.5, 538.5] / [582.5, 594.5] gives -0.10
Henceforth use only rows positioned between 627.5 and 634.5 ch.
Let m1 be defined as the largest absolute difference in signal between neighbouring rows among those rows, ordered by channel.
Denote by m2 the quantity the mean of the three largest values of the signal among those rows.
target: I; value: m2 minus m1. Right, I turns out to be 6.7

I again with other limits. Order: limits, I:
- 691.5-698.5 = 7.1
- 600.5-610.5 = 6.4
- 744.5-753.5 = 7.2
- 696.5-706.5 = 6.5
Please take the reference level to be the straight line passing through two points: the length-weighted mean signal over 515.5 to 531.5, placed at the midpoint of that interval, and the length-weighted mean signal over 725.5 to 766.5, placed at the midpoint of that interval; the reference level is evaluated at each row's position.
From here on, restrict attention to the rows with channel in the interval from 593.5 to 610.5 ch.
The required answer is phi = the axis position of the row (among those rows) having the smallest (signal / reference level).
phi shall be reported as 599 ch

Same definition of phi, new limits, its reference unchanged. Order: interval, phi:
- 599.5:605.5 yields 605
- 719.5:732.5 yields 727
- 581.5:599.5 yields 586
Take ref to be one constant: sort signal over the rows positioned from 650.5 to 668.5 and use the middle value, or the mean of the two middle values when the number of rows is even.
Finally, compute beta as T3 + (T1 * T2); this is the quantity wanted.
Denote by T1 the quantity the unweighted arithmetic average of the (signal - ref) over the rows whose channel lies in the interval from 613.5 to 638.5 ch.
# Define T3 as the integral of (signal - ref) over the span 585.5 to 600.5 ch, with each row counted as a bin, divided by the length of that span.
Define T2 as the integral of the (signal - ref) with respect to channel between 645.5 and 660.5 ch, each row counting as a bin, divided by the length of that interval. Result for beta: -0.2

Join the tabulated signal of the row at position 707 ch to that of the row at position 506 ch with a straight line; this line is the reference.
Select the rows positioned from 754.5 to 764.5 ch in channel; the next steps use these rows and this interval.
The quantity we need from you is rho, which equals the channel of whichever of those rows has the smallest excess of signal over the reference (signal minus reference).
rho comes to 760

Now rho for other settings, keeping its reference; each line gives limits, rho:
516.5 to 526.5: 525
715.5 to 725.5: 721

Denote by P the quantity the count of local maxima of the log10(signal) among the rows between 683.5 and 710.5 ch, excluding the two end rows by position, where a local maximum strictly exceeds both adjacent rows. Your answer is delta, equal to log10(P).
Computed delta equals 0.95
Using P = 9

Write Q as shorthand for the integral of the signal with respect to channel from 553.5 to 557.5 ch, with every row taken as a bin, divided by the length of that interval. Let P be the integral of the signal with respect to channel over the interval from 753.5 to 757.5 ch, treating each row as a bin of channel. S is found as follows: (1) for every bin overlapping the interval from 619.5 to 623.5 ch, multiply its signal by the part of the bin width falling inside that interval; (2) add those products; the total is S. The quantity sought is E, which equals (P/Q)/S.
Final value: 0.167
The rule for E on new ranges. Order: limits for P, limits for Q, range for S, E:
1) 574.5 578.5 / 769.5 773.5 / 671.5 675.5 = 0.130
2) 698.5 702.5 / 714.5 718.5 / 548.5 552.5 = 0.141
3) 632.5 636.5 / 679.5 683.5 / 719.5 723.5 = 0.116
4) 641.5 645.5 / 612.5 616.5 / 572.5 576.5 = 0.150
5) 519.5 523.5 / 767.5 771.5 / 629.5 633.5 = 0.125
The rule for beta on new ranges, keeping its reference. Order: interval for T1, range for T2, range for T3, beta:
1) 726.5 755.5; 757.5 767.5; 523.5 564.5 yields -0.3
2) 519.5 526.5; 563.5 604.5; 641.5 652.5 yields 0.1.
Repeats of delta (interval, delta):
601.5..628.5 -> 0.90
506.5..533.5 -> 1.04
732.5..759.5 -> 0.78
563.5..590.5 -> 1.00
